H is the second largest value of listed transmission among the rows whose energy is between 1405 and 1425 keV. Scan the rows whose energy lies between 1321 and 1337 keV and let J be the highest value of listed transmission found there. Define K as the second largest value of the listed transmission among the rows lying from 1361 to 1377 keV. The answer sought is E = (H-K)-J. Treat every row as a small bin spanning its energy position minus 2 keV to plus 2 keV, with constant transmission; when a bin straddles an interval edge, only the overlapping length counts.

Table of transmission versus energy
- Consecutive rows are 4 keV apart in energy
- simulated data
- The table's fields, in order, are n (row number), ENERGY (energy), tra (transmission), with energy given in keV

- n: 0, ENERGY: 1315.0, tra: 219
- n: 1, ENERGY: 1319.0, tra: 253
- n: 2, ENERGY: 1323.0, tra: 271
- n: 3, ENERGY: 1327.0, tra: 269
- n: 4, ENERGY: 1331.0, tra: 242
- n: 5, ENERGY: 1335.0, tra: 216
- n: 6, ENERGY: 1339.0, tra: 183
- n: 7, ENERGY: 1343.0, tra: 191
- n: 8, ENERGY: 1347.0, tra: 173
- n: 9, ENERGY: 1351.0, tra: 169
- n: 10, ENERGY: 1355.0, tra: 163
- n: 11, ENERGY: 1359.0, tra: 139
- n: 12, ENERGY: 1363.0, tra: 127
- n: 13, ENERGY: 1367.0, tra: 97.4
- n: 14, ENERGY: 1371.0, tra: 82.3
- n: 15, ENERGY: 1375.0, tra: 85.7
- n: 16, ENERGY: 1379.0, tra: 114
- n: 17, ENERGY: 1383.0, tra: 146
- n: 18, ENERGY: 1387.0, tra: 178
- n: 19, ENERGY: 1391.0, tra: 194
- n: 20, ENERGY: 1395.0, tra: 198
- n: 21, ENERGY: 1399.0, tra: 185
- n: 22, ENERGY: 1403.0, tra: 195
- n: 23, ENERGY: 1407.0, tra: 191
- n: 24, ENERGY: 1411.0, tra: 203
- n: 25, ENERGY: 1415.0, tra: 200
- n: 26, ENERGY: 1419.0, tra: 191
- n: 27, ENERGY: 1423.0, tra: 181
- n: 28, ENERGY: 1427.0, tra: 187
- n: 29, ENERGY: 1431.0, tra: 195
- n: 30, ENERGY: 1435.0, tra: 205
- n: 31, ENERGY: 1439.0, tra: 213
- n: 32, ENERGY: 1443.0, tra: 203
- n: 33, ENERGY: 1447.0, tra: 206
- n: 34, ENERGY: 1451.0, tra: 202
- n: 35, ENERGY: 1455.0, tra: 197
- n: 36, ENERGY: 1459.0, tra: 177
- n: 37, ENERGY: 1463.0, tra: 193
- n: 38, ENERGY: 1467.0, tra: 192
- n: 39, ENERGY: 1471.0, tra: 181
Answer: -168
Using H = 200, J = 271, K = 97.4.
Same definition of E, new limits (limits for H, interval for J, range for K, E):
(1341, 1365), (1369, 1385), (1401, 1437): -176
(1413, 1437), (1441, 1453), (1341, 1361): -179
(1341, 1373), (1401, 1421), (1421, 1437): -225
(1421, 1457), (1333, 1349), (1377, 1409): -205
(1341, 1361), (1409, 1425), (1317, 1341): -299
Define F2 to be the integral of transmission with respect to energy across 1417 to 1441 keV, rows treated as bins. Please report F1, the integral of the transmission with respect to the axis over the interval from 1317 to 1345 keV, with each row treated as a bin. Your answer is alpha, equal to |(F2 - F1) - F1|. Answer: 8312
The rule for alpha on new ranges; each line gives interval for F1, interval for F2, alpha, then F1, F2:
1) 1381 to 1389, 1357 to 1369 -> 1138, 1296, 1454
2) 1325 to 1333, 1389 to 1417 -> 1376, 2044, 5464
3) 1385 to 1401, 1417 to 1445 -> 540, 3020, 5500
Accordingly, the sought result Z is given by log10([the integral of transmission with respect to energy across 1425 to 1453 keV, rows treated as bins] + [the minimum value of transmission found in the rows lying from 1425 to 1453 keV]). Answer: 3.77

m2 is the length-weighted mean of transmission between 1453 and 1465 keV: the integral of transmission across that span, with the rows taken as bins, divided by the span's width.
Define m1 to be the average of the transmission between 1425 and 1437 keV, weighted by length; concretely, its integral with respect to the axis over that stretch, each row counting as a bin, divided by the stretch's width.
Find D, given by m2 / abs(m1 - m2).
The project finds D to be 28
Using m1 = 196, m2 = 189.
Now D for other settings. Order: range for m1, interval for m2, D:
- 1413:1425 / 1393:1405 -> 96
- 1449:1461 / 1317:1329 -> 4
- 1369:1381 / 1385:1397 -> 2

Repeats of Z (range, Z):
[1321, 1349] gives 3.80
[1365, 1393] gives 3.56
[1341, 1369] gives 3.64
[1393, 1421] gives 3.75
